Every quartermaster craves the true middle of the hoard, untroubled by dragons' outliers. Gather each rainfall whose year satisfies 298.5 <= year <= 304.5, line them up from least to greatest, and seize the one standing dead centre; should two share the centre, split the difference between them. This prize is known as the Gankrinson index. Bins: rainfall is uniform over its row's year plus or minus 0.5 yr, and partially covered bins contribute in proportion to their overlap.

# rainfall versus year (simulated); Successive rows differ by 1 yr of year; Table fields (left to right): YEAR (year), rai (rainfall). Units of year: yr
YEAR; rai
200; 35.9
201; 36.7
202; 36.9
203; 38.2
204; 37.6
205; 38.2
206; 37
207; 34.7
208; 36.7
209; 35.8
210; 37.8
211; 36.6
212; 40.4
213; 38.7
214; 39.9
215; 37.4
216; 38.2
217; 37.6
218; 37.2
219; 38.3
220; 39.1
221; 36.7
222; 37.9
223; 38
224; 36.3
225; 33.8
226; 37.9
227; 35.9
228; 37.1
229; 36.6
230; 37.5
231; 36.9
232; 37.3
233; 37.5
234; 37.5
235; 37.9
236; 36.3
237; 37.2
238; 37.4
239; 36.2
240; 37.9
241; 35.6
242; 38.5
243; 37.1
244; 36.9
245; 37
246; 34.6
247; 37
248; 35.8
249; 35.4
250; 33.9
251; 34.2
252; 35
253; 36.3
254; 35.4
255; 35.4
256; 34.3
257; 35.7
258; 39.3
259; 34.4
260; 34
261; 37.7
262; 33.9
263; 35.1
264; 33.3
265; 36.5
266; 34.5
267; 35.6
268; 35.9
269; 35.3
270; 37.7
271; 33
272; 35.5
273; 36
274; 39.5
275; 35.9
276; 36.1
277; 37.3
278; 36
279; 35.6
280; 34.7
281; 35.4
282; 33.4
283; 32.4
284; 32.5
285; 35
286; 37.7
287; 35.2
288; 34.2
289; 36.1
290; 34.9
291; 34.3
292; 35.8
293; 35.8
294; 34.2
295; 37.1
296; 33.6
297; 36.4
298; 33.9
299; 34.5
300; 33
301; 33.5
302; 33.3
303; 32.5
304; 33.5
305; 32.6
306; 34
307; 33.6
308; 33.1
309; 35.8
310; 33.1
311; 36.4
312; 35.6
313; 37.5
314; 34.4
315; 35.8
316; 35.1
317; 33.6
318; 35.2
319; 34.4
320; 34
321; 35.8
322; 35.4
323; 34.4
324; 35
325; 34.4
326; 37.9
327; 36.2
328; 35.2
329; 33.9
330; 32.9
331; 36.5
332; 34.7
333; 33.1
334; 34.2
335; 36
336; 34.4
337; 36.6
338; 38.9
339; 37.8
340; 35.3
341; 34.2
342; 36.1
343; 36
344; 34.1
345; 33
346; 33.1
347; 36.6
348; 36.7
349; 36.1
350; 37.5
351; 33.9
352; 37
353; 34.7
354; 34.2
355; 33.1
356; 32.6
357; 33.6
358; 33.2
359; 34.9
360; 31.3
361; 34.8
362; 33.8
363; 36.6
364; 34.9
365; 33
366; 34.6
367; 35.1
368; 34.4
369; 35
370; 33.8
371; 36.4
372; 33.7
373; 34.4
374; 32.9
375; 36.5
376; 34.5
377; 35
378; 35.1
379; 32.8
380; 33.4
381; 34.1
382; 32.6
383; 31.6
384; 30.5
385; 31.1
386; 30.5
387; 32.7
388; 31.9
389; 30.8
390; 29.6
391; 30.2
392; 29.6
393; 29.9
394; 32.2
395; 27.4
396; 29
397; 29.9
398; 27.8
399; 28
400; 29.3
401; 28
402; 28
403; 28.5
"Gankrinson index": 33.4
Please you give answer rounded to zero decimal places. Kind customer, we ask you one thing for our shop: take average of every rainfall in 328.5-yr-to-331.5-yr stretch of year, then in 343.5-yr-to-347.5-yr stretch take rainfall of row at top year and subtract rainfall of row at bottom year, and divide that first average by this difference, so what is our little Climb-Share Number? 14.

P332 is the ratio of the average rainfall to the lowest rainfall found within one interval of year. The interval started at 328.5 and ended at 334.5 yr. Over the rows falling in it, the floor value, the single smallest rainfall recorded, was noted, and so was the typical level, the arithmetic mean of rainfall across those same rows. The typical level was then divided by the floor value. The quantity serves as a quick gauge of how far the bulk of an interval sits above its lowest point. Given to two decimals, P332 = 1.04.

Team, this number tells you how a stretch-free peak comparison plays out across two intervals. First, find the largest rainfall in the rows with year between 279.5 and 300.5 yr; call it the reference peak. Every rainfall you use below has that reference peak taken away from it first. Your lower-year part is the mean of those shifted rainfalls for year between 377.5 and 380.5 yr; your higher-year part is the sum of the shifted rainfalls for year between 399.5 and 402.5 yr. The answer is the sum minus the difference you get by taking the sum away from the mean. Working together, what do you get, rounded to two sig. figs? -52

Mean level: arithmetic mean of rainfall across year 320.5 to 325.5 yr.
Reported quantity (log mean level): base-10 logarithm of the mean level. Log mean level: 1.544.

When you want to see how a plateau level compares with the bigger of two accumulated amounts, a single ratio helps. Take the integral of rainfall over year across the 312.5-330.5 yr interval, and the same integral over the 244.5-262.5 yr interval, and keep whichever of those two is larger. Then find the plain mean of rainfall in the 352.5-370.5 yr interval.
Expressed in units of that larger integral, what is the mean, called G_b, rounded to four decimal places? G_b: 0.0533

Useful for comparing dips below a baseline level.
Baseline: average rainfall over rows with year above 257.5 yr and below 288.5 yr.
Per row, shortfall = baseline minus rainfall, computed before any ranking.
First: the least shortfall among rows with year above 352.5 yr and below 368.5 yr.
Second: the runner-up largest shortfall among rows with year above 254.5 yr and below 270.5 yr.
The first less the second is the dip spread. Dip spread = -2.7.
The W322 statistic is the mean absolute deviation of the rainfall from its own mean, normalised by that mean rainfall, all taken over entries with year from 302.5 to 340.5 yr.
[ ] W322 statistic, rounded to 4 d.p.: 0.0355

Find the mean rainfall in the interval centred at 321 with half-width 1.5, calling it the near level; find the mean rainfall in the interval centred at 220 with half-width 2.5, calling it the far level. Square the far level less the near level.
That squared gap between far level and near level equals 7.7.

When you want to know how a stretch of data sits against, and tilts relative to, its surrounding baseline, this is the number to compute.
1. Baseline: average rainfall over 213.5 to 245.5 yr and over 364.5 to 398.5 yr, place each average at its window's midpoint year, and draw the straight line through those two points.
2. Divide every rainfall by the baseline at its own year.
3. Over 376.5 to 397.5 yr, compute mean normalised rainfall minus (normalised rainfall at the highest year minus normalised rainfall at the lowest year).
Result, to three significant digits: 1.11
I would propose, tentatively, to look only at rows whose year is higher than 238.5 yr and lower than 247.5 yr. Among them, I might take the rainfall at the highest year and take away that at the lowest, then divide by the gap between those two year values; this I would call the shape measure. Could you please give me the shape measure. 0.10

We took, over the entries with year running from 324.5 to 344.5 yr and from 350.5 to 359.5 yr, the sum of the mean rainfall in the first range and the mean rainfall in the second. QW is 69.6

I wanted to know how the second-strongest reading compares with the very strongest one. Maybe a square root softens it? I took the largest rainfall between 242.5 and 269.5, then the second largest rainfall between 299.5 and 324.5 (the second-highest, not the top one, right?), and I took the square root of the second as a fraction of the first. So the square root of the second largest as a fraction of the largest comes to 0.96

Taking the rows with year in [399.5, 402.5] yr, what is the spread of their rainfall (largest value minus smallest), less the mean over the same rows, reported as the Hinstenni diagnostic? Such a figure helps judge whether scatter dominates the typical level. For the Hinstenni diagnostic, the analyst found -27.13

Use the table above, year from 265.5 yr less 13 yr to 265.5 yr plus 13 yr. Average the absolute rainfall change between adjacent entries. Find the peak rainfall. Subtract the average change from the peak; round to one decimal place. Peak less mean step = 37.5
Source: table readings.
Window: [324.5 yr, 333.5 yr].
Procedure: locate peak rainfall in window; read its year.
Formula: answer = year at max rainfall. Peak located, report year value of 326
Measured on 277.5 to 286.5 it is 286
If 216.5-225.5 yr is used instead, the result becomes 220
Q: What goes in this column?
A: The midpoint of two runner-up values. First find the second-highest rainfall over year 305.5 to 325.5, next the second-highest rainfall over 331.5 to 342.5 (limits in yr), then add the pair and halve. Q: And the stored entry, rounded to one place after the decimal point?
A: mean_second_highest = 37.1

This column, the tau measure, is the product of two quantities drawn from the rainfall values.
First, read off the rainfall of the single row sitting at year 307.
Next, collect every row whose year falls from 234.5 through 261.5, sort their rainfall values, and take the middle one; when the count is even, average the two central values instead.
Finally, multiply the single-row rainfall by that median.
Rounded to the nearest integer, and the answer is 1216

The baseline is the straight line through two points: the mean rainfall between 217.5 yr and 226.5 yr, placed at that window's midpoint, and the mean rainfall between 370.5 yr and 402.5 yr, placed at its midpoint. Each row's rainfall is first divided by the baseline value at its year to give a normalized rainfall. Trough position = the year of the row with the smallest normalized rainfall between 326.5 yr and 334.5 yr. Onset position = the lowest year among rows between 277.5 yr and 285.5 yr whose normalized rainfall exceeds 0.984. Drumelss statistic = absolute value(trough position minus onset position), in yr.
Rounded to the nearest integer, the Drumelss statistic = 52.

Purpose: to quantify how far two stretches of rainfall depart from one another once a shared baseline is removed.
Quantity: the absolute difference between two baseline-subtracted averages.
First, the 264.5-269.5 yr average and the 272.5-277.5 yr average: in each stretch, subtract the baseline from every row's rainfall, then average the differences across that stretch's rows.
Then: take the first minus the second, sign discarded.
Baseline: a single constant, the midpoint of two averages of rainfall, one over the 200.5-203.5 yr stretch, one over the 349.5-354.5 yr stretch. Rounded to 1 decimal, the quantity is 1.4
